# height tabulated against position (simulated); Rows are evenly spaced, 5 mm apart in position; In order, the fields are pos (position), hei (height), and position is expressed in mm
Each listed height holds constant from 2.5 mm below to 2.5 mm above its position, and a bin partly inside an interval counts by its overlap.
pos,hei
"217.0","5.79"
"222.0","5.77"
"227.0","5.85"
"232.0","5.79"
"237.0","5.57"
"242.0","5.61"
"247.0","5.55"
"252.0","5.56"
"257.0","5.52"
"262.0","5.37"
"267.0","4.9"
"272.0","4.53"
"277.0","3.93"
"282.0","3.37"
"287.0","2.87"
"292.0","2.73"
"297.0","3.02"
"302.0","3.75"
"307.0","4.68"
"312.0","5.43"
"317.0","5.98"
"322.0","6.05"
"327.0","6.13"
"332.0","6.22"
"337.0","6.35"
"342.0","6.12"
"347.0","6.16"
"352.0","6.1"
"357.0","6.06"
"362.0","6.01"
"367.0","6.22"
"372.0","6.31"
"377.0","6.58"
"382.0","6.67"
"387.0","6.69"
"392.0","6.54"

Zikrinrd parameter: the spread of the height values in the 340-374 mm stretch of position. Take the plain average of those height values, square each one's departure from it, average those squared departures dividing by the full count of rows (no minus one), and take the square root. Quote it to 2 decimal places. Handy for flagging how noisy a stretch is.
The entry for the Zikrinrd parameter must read 0.09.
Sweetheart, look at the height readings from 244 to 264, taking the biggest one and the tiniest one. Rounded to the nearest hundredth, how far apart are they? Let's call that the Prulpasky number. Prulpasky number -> 0.19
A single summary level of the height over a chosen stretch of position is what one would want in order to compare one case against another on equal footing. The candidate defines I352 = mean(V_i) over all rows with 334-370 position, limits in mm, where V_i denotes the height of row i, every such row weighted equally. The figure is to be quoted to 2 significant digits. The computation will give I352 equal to 6.1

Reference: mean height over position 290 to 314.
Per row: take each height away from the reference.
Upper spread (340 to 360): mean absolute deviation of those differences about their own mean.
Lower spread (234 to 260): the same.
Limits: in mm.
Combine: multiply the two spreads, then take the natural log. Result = -7.3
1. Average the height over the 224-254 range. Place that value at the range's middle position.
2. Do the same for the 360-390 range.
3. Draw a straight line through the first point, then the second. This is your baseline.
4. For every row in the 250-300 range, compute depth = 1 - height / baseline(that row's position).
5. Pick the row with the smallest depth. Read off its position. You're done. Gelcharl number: 252.0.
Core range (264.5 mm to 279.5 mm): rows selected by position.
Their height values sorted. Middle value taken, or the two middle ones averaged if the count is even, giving 4.5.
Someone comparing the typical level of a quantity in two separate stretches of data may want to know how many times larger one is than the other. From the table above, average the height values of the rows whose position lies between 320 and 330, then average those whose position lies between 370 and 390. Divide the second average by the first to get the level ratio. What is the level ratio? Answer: 1.08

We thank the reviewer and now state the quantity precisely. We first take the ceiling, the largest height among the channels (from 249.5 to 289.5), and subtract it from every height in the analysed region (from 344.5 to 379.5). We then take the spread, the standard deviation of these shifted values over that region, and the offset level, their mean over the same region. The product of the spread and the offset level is 0.12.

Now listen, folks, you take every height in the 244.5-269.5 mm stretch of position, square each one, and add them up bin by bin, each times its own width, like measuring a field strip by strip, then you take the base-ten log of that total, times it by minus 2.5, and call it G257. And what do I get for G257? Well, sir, -7.15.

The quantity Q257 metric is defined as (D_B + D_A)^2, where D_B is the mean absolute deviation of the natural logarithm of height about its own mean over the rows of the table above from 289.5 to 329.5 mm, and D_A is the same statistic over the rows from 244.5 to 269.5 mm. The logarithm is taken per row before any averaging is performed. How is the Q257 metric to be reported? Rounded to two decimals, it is 0.10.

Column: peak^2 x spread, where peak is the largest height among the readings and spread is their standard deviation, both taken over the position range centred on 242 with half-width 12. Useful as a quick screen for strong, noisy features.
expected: 3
